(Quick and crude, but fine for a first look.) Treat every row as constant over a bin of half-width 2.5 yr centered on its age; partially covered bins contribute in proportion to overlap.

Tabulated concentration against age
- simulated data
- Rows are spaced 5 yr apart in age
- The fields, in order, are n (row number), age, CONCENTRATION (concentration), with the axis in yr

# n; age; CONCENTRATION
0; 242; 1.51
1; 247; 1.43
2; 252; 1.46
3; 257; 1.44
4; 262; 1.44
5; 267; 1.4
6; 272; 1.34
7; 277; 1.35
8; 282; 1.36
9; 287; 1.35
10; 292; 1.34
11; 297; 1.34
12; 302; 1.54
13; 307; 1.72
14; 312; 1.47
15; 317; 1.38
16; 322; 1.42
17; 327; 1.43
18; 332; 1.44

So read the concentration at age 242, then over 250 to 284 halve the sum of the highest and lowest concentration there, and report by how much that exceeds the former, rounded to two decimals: -0.11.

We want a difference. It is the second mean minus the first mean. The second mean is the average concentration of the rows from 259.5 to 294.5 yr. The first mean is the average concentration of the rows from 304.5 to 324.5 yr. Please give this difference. -0.13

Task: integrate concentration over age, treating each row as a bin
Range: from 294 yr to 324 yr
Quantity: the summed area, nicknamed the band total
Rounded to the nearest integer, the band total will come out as 44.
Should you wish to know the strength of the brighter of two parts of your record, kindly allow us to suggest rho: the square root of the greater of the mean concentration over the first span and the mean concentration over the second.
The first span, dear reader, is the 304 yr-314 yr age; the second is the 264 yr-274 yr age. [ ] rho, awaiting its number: 1.26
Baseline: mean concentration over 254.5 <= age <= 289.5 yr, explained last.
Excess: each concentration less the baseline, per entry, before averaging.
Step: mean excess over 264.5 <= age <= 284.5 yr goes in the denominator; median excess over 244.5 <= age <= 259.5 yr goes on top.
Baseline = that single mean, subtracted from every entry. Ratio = -2.8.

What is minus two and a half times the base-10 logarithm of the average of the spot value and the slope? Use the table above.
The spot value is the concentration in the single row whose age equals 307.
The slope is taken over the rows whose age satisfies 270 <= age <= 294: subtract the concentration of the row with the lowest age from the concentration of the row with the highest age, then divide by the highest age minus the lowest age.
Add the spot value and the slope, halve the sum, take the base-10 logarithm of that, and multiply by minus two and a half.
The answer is 0.16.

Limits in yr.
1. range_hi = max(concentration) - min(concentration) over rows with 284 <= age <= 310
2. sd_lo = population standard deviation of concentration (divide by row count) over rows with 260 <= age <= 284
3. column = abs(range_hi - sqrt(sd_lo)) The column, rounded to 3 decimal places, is 0.187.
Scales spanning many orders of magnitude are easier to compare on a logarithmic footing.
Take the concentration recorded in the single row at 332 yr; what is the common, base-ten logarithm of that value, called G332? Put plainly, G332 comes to 0.158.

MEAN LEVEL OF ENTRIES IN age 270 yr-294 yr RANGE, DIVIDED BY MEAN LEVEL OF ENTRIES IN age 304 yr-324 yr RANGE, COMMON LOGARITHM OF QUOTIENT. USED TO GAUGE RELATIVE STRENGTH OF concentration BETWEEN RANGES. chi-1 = -0.046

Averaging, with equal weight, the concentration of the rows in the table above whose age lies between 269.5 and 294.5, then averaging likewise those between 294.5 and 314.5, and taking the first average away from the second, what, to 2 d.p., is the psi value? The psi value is 0.17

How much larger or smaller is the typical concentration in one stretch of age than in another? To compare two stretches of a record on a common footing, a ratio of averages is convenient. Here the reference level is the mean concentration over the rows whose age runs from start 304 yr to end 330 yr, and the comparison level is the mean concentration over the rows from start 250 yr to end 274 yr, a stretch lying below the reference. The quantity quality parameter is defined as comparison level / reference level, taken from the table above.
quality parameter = 0.95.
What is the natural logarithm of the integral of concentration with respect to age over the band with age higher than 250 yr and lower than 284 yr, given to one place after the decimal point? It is 3.9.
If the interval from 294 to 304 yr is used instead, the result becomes 2.7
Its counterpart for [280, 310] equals 3.8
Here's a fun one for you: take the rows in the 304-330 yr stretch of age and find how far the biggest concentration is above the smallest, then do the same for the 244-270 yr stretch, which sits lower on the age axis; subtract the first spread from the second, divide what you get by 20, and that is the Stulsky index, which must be -0.0140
